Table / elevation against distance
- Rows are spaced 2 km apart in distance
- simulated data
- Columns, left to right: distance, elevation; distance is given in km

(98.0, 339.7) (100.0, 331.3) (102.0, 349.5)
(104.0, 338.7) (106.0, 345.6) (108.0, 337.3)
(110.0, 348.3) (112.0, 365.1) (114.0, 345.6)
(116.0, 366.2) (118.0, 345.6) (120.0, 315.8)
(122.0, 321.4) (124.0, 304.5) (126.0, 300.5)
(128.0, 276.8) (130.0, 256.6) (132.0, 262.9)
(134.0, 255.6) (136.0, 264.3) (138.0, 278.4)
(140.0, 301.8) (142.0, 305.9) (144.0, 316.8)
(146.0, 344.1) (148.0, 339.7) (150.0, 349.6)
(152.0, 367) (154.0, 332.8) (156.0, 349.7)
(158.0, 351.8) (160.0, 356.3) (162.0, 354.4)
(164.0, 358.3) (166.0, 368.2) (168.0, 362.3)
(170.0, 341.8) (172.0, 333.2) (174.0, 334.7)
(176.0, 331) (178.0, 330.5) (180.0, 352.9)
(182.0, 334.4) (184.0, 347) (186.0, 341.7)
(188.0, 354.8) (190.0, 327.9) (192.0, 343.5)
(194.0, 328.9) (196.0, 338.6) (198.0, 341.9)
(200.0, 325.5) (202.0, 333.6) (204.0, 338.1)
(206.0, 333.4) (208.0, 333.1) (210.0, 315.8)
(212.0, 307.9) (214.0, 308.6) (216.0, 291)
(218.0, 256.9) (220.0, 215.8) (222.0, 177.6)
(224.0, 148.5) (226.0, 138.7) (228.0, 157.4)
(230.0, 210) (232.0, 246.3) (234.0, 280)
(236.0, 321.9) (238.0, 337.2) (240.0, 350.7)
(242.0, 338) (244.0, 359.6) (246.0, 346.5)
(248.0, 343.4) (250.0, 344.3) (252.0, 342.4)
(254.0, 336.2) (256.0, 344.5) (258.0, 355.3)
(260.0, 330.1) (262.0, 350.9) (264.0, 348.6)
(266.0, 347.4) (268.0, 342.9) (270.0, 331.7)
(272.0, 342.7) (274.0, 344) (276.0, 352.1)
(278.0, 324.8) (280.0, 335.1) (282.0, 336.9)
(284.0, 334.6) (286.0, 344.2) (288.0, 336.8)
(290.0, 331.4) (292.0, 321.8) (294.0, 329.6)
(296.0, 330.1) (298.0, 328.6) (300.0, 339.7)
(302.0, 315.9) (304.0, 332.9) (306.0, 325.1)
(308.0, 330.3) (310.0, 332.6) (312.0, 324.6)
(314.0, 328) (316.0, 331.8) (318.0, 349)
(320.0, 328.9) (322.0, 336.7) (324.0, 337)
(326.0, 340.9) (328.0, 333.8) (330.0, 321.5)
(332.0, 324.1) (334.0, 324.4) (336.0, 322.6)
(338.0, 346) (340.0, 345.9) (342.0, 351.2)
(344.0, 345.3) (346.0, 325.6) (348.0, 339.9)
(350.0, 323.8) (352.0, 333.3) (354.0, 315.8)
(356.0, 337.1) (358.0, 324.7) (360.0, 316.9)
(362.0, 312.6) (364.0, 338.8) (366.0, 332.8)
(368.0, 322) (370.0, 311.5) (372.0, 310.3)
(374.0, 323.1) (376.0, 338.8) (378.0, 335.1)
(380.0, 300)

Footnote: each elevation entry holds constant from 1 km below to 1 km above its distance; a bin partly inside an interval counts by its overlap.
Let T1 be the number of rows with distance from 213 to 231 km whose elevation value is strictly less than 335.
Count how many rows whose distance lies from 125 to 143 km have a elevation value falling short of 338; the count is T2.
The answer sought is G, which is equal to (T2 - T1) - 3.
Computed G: -3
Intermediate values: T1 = 9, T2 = 9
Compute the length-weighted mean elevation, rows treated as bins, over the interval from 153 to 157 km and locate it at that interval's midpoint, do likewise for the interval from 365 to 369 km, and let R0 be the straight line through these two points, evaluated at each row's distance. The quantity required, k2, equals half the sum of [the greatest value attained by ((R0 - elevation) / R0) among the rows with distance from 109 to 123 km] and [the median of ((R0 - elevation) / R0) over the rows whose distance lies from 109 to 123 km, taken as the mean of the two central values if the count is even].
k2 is 0.038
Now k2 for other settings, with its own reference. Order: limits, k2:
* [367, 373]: 0.050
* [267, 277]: -0.011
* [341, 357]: 0.008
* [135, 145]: 0.173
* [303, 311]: 0.009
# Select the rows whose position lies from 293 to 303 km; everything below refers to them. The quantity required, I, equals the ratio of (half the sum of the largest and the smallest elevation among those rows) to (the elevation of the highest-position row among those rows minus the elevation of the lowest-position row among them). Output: -24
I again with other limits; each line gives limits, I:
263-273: -58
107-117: 12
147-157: 35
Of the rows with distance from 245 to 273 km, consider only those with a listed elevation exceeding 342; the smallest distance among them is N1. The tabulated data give 246.0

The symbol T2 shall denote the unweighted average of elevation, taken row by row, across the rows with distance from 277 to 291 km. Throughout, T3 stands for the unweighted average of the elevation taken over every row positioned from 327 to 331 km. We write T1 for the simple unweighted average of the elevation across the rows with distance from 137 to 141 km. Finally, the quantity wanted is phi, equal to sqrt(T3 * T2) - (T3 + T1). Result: -287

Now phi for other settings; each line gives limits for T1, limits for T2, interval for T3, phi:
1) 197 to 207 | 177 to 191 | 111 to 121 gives -338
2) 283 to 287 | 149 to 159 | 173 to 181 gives -333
